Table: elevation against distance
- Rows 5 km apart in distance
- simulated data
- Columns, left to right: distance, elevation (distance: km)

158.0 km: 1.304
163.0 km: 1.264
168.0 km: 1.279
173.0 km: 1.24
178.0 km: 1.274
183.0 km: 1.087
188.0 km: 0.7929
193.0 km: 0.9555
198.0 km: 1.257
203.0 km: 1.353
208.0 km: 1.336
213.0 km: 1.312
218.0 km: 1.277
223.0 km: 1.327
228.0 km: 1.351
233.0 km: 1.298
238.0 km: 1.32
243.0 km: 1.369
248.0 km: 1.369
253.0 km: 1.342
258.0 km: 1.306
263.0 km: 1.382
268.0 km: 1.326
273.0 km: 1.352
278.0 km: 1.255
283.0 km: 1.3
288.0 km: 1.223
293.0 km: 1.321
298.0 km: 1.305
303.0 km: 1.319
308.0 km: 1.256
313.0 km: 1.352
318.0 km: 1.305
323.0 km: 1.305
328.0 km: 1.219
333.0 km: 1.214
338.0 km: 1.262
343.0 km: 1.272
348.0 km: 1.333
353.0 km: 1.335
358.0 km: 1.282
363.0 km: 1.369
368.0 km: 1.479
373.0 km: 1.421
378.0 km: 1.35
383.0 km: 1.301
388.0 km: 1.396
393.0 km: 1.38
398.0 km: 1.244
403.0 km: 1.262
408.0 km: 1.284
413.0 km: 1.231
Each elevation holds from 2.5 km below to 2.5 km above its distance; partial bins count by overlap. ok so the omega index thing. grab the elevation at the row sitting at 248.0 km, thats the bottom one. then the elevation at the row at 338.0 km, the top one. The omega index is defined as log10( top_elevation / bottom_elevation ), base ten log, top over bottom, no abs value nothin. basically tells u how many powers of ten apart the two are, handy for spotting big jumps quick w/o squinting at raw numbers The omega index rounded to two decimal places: -0.04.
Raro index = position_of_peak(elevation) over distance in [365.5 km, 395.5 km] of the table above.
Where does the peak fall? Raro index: 368.0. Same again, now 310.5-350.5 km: 313.0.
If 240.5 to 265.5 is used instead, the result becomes 263.0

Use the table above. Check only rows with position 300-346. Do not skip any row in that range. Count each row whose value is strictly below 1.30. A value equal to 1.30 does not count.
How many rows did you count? 5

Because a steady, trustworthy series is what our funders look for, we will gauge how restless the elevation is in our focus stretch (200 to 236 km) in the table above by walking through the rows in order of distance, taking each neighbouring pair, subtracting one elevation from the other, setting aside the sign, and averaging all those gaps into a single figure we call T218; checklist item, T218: 0.034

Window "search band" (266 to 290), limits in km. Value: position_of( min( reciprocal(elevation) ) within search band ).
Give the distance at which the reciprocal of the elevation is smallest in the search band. 273.0 km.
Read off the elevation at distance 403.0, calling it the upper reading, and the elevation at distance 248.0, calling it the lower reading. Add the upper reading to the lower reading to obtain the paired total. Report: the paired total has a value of 2.631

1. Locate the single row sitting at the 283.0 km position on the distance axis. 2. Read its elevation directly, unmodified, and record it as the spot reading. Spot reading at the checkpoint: 1.3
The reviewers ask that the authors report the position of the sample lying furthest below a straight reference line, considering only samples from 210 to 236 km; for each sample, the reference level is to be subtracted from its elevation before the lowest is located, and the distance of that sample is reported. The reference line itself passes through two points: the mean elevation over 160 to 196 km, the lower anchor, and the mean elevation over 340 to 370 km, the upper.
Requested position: 218.0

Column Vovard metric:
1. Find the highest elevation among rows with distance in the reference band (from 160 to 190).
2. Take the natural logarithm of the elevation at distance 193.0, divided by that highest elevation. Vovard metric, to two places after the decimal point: -0.29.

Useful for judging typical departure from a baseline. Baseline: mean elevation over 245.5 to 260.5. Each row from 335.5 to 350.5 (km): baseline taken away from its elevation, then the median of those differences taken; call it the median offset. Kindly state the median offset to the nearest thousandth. -0.067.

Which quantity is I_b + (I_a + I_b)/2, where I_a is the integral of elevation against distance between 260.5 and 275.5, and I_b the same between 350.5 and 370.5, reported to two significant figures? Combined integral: 51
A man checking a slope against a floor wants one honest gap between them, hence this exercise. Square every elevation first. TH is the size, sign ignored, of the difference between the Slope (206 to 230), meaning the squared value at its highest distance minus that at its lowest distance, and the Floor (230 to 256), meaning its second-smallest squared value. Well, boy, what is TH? 1.70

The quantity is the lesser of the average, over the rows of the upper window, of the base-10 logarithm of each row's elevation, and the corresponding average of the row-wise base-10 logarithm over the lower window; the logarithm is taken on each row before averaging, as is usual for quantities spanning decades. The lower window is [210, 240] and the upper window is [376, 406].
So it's 0.119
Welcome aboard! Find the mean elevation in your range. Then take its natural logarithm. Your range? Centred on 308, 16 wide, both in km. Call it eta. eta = 0.269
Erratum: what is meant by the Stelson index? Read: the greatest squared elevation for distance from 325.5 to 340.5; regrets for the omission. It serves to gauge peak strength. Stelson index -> 1.6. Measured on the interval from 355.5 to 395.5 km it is 2.2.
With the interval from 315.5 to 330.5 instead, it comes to 1.7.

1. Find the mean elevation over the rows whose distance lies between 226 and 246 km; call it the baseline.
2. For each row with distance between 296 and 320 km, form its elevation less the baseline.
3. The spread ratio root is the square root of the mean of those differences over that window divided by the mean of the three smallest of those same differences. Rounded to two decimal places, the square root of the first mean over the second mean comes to 0.77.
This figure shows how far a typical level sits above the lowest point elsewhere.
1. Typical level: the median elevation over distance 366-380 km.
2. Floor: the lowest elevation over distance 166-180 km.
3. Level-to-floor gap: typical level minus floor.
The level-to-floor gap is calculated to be 0.18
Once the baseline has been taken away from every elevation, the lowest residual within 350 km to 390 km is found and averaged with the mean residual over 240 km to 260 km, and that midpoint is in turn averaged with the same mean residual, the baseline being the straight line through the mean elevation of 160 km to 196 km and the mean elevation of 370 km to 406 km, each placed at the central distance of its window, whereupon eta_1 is 0.10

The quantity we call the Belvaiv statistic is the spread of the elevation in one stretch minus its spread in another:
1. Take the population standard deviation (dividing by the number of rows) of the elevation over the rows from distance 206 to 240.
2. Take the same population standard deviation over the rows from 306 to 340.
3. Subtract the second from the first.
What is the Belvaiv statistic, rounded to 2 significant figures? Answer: -0.024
